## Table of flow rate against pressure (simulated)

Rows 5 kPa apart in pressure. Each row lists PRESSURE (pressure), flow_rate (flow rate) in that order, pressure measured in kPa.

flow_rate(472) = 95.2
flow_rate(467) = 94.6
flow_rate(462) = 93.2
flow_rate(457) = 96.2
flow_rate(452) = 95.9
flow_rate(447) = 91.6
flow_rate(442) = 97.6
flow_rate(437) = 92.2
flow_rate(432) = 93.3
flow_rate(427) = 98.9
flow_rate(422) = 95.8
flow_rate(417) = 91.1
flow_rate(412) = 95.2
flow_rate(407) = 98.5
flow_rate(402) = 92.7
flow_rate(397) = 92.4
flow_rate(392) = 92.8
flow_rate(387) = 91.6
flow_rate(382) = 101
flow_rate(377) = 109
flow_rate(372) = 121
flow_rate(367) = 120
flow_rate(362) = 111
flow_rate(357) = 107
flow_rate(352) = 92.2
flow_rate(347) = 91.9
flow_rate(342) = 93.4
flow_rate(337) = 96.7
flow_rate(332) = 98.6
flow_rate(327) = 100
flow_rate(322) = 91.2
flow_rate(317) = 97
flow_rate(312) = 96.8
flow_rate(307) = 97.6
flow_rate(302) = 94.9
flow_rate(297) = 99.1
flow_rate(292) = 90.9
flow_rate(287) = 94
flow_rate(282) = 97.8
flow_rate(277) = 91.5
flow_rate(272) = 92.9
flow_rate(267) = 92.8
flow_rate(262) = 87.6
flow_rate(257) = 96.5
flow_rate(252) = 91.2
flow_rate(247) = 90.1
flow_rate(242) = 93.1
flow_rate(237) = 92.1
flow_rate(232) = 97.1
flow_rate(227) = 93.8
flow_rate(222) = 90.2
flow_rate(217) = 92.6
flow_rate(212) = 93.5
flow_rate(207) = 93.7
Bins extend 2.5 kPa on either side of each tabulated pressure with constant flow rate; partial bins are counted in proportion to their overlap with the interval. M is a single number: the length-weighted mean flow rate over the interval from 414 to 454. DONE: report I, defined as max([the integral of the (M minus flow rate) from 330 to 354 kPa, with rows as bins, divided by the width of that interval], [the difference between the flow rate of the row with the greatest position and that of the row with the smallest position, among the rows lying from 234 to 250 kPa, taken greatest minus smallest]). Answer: 0.0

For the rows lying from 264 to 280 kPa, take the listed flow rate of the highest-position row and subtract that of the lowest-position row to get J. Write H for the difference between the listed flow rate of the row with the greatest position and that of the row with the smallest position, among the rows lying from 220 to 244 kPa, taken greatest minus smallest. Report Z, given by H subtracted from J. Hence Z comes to -4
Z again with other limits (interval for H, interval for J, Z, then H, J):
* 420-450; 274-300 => 12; -4.2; 7.6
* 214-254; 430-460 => 4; -1.4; 2.9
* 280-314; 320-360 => 17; -1.0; 15.8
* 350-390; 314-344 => -3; -0.6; -3.6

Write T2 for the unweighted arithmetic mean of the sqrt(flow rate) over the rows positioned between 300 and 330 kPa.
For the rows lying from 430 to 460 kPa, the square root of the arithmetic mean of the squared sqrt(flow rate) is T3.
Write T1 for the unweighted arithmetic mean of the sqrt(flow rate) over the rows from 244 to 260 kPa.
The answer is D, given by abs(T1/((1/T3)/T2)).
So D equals 917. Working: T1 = 9.62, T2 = 9.81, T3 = 9.72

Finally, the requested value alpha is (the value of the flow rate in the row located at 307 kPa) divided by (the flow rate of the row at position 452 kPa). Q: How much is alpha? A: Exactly 1.02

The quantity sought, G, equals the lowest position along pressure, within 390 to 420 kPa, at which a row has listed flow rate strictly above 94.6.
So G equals 407 kPa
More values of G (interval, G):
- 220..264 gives 232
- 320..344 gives 327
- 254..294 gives 257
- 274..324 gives 282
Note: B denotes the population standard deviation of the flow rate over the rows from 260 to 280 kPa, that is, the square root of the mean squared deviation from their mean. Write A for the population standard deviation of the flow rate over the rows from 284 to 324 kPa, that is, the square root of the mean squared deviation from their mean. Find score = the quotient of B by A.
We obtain 0.8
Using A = 2.8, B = 2.2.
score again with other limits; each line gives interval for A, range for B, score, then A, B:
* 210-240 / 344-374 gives 5.6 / 2.1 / 11.7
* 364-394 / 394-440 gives 0.2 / 11.8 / 2.7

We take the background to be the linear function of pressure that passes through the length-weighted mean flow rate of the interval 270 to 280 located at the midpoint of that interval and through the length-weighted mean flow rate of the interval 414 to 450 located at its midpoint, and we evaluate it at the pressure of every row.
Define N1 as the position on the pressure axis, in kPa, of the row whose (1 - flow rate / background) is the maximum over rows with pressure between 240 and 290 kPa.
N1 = 262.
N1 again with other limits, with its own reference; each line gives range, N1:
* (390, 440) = 417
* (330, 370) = 347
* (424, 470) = 447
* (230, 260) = 247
